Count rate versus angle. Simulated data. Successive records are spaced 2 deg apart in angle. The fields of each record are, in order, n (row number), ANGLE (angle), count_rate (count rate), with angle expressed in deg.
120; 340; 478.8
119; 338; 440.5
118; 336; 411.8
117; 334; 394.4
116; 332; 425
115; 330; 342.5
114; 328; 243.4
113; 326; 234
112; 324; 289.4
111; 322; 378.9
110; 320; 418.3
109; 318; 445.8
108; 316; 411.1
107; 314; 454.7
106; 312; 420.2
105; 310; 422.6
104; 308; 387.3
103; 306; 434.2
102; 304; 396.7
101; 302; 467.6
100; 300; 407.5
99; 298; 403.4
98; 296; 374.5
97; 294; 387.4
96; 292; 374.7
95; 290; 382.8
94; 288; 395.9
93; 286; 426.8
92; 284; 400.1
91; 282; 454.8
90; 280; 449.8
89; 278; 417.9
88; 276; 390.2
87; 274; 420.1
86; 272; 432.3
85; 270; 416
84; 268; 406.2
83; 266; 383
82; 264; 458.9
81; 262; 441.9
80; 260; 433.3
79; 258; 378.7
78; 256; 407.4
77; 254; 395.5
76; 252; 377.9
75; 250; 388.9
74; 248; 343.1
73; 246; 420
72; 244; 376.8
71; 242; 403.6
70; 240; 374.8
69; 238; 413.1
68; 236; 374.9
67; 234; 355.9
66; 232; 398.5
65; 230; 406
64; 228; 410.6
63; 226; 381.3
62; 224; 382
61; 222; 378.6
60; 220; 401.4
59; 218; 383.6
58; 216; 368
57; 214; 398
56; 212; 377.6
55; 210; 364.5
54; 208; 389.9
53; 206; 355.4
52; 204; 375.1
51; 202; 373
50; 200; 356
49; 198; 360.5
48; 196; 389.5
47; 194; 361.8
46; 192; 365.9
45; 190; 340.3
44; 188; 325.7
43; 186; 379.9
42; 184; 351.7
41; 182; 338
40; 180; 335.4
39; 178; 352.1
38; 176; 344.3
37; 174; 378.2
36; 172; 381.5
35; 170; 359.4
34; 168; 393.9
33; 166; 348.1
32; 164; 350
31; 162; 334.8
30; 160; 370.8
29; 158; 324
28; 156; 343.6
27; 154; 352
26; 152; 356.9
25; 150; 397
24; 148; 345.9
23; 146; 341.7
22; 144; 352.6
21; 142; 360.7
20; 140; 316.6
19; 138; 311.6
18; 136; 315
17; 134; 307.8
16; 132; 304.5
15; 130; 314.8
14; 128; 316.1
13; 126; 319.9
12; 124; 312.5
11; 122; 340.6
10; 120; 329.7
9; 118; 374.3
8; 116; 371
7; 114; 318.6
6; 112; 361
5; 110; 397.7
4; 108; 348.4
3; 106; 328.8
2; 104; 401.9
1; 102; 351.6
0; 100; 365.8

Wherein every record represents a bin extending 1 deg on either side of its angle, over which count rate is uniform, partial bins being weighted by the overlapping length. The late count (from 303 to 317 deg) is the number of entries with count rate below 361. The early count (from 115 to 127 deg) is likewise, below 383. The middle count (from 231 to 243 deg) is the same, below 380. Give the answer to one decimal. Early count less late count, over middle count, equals 2.0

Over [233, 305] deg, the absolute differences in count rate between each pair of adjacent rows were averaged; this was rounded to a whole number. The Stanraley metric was 29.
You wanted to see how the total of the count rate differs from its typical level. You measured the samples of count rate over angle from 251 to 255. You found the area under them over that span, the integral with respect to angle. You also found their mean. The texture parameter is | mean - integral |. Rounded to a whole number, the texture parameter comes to 1160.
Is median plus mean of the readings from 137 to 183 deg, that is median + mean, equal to 702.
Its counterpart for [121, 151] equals 647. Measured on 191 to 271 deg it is 771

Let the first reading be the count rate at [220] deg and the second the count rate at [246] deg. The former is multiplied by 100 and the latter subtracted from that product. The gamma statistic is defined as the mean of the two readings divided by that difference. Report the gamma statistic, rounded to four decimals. 0.0103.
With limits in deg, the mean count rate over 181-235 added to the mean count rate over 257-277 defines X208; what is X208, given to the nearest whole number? 789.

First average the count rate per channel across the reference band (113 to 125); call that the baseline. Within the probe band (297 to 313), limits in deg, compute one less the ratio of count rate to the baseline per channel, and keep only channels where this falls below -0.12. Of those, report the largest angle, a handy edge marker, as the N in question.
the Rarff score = 312 deg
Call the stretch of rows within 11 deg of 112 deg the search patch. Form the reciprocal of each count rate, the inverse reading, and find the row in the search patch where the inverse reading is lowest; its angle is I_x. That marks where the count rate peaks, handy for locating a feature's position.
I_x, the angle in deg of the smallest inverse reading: 104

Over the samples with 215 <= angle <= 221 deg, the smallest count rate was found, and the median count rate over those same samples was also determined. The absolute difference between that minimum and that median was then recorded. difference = 16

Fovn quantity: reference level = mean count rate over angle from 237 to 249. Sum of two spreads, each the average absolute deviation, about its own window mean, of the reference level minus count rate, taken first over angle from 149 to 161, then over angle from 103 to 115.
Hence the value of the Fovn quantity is 45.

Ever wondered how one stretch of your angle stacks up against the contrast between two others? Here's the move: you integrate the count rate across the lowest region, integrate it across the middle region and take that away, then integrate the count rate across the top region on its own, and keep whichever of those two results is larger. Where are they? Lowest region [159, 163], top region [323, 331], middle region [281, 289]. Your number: 2219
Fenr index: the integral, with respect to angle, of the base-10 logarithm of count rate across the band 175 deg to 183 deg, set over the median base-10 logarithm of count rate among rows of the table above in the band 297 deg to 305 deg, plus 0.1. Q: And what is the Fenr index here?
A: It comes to 7.87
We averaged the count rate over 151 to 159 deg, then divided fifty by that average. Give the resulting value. 0.145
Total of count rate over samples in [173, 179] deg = 1075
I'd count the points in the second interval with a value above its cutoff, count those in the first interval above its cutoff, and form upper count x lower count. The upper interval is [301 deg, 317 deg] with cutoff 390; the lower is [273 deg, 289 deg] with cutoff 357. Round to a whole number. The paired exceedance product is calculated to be 56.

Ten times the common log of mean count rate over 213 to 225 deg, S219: 25.9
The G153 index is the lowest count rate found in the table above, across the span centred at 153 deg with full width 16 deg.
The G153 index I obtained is 324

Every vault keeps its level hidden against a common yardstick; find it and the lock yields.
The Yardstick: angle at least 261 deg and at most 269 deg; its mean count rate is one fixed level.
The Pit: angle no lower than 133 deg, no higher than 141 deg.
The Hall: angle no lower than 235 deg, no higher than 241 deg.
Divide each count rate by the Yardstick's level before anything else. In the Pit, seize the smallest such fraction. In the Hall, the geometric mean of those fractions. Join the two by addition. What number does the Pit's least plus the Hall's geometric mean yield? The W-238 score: 1.64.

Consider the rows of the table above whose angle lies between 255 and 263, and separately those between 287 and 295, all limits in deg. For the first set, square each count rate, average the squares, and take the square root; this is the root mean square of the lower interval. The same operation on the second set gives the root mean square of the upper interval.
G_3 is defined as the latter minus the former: -31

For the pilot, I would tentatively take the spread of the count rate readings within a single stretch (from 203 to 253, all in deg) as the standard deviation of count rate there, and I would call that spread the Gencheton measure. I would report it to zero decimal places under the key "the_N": 19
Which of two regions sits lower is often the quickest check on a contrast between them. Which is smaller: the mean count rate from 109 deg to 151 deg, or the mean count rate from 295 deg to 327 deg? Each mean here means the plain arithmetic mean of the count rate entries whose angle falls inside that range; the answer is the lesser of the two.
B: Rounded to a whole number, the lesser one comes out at 339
